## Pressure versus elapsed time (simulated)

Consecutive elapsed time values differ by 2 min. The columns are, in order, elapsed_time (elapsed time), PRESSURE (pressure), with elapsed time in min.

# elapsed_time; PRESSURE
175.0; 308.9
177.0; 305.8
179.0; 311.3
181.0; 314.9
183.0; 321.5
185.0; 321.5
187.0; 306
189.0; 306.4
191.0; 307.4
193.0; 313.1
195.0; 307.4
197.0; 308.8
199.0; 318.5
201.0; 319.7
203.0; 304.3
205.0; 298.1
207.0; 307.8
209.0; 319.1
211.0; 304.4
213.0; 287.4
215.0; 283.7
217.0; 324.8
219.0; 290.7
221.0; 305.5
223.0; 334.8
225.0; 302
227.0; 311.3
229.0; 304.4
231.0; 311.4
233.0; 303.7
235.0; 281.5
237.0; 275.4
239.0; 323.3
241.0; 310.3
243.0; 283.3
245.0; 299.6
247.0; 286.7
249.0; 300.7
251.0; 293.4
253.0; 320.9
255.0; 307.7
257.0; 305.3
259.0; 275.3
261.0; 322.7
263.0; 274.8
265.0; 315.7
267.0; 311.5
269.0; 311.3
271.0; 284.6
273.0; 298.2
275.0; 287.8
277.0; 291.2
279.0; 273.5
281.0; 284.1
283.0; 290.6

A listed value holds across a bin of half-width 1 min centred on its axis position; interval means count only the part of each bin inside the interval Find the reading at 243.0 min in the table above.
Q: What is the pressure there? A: 283.3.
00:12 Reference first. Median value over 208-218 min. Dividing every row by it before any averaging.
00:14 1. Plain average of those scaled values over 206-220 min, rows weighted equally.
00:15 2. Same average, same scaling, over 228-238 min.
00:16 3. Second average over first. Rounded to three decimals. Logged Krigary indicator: 0.976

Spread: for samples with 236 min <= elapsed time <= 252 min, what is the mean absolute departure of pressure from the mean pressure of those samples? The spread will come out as 11.9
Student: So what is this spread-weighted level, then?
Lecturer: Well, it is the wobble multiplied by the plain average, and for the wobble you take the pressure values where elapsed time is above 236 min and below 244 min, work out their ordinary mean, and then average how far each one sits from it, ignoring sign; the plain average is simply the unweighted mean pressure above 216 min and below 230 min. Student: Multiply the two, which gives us 5814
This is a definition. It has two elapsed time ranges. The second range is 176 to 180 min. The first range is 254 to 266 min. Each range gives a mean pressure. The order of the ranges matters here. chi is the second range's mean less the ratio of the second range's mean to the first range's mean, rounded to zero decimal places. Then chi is 308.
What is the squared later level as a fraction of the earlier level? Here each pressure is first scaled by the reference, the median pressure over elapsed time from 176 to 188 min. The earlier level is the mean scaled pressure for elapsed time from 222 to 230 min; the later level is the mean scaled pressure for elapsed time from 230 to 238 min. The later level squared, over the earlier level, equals 0.88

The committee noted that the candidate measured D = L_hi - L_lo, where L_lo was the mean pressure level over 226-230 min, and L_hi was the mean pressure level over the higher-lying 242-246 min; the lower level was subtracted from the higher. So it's -16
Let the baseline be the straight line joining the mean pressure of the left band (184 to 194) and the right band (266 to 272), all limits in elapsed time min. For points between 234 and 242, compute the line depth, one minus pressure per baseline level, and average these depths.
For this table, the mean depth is 0.026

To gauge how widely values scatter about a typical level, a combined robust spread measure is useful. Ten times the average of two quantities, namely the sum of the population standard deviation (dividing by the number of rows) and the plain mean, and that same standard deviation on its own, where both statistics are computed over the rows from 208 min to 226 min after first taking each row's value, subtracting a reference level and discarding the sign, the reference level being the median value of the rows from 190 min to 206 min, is 156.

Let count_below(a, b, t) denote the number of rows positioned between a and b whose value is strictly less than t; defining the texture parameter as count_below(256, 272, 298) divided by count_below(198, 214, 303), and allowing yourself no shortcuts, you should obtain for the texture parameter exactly 1.5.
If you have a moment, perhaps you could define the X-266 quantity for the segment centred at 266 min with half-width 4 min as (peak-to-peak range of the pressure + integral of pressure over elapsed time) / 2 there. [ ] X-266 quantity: 1234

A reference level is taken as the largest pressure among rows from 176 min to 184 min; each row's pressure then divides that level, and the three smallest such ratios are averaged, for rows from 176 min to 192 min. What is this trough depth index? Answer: 1.01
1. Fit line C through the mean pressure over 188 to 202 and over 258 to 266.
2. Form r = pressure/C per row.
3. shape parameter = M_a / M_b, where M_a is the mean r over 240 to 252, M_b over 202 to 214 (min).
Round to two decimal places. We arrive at 1.00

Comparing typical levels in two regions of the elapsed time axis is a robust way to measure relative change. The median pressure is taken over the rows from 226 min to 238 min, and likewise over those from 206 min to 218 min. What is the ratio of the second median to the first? 1.01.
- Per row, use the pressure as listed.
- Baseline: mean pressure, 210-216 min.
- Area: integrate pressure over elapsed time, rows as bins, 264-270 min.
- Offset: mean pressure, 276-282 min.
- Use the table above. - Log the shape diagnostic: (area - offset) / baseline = 5.46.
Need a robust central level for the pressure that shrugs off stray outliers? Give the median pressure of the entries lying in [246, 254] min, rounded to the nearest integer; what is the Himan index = 297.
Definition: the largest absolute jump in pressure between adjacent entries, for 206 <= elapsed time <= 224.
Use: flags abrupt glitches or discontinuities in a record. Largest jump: 41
